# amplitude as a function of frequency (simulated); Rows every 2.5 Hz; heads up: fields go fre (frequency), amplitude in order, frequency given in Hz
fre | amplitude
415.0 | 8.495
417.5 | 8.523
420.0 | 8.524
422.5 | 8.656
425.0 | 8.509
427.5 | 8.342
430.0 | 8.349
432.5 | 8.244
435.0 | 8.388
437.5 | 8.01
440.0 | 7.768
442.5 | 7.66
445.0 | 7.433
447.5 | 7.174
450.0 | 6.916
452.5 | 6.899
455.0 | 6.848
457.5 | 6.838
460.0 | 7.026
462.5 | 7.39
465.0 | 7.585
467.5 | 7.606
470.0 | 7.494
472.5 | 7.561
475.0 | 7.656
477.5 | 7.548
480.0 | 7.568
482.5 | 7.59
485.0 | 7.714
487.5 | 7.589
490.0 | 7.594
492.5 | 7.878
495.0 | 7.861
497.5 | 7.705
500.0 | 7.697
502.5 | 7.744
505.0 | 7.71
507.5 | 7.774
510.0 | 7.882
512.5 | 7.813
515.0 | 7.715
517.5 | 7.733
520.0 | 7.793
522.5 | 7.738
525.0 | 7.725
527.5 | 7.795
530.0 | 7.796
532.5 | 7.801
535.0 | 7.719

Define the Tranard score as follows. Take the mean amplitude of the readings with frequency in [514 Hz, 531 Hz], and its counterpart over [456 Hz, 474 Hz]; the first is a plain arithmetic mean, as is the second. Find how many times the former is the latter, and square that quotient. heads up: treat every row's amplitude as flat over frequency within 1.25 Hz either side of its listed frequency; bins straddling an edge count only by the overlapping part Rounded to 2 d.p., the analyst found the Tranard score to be 1.11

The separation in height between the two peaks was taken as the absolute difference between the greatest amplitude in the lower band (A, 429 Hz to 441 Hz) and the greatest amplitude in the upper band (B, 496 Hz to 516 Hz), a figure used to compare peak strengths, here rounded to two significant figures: 0.51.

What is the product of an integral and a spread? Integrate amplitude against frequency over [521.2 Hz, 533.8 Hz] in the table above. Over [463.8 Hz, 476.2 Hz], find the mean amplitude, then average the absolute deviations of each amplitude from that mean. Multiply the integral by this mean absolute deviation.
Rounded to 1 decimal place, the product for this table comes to 4.1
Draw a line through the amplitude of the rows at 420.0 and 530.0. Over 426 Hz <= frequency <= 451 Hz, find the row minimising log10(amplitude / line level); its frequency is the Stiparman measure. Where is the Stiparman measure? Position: 450.0 Hz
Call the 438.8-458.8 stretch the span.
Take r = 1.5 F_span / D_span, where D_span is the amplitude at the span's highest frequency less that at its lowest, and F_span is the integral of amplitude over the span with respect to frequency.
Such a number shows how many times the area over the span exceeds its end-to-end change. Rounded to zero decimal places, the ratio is -232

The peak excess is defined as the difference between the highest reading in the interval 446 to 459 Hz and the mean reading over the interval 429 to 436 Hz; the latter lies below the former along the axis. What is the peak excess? -1.15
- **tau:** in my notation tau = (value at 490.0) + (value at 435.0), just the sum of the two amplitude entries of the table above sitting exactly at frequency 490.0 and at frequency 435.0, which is 16.0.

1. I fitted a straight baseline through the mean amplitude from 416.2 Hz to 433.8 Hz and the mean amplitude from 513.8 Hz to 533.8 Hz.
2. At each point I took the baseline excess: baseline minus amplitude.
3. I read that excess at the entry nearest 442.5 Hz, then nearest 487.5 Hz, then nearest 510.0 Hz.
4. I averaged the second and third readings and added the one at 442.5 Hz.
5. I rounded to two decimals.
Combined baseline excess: 0.87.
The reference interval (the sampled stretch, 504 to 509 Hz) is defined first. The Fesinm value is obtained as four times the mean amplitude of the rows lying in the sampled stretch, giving 31.0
